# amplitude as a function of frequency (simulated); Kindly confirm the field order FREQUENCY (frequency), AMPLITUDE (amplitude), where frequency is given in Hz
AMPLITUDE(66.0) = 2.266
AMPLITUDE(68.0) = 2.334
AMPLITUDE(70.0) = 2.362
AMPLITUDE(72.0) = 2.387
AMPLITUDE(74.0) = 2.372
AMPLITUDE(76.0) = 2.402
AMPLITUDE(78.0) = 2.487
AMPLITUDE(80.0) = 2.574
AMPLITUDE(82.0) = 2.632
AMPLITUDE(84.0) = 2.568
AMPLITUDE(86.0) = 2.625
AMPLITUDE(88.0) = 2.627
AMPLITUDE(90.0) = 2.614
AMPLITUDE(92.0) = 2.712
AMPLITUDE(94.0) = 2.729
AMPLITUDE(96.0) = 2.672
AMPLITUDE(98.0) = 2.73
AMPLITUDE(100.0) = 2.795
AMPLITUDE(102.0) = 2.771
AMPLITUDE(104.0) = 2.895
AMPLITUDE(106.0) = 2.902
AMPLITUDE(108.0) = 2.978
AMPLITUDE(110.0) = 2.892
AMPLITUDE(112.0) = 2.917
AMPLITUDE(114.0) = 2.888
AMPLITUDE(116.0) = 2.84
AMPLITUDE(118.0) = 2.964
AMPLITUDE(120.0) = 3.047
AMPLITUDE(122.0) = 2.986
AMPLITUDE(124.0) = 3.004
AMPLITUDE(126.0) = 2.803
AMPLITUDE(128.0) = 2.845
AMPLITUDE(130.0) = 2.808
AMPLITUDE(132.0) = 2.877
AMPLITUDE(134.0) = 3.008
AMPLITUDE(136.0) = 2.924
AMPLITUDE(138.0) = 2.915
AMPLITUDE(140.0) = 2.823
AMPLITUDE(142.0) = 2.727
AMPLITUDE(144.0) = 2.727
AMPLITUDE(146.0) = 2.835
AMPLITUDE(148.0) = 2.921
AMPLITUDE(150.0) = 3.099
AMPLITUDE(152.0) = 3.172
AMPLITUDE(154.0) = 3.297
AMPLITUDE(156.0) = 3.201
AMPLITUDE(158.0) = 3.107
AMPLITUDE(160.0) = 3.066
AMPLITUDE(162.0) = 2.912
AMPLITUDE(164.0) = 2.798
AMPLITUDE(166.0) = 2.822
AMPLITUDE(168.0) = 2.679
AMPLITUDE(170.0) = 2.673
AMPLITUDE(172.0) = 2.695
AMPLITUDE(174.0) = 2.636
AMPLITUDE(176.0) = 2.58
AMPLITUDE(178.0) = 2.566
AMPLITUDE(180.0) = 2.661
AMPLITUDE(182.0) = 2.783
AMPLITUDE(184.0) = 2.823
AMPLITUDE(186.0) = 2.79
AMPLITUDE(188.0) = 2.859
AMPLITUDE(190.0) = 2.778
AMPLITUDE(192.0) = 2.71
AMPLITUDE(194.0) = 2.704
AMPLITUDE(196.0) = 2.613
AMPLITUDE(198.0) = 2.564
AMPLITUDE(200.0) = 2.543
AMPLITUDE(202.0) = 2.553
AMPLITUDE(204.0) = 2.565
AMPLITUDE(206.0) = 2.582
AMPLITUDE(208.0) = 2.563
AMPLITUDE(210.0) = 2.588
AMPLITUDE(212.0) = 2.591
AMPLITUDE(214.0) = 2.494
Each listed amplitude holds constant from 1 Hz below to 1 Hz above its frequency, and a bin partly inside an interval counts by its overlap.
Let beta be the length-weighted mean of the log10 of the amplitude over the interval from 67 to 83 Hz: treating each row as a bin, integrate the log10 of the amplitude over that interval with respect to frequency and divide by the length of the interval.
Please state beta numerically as 0.388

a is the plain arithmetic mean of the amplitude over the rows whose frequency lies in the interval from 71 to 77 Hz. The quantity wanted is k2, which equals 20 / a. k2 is 8.4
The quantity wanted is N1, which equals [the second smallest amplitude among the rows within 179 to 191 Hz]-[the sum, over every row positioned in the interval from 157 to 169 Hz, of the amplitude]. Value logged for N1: -14.6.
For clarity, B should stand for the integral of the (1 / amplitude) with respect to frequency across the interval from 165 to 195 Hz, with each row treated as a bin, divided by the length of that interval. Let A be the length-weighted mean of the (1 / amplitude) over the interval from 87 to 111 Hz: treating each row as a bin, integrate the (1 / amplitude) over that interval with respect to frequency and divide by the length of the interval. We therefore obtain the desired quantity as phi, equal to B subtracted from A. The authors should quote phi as -0.008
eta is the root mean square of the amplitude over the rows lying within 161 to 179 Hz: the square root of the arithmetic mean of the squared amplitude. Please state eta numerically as 2.71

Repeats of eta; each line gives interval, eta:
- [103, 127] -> 2.93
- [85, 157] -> 2.88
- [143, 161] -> 3.05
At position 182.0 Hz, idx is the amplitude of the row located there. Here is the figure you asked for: 2.783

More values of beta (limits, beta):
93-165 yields 0.464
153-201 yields 0.444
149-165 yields 0.488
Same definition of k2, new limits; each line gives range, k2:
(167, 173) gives 7.5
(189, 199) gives 7.5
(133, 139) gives 6.8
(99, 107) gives 7.0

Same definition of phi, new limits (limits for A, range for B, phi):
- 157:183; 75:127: 0.000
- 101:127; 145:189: -0.008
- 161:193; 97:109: 0.014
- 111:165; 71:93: -0.053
